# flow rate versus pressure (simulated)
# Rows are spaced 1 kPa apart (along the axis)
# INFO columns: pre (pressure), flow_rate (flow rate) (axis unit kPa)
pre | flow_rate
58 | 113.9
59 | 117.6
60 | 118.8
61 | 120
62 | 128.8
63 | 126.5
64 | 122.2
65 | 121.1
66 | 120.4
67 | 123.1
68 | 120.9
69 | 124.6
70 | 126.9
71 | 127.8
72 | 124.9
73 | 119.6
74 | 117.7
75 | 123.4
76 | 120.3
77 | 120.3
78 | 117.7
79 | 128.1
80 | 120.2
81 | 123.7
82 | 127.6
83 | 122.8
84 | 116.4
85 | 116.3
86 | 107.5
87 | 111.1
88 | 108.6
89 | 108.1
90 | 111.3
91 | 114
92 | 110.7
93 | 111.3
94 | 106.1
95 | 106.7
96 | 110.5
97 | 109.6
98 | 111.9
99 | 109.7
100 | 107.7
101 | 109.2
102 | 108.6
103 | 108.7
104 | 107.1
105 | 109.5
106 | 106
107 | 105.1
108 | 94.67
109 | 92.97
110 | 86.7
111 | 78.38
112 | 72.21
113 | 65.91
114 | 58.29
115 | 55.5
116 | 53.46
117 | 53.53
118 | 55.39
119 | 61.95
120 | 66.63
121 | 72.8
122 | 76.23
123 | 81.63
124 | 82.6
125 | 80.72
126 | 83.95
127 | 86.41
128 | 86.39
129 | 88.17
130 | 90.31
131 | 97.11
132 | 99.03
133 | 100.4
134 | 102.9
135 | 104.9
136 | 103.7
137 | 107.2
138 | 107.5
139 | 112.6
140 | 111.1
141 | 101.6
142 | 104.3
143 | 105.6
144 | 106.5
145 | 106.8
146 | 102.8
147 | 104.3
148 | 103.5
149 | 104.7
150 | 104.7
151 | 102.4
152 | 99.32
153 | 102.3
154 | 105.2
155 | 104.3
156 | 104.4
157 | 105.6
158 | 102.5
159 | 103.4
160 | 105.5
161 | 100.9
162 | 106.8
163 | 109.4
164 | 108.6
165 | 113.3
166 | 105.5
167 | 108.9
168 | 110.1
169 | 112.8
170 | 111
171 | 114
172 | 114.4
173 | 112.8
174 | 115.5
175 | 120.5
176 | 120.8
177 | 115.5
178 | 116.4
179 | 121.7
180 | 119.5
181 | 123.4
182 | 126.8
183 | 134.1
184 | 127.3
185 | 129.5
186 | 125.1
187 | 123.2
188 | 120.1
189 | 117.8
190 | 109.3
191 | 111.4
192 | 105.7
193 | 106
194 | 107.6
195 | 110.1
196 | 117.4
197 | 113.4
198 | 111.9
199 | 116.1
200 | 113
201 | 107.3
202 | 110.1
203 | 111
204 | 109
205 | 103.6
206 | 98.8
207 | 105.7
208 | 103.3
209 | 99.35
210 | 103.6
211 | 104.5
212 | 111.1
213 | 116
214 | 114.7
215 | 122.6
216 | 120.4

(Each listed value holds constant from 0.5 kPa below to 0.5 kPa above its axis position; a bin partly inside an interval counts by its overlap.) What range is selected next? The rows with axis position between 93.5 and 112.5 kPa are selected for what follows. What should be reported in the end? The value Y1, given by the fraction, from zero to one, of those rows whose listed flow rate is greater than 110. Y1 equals 0.11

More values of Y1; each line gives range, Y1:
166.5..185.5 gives 0.95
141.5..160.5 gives 0.00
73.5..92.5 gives 0.84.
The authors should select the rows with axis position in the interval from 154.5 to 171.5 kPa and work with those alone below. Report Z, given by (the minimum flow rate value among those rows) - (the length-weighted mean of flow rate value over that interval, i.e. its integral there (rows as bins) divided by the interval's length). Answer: -7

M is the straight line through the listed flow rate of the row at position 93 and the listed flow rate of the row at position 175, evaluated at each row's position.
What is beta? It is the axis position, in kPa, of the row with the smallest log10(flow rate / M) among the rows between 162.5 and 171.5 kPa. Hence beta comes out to 166 kPa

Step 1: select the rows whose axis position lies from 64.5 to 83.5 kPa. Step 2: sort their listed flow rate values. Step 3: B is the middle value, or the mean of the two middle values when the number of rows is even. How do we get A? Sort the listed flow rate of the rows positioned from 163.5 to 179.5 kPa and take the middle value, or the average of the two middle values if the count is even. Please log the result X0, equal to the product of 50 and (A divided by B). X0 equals 46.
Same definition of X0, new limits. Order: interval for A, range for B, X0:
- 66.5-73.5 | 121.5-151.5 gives 61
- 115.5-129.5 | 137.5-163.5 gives 38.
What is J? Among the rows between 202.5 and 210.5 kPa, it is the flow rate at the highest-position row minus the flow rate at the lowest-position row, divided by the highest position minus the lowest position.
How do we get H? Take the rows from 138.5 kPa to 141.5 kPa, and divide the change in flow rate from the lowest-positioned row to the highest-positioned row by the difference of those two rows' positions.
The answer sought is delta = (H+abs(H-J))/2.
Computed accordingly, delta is -0.5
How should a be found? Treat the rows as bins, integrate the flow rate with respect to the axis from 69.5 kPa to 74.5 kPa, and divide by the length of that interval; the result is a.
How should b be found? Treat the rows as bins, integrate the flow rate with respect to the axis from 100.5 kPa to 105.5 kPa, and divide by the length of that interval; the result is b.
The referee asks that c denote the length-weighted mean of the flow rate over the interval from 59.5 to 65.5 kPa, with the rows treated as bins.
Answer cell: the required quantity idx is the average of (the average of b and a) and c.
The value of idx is 119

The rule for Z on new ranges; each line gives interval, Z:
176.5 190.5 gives -13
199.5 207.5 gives -9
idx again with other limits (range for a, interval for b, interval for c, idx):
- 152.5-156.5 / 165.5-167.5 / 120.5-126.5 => 93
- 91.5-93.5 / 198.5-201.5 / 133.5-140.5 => 109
